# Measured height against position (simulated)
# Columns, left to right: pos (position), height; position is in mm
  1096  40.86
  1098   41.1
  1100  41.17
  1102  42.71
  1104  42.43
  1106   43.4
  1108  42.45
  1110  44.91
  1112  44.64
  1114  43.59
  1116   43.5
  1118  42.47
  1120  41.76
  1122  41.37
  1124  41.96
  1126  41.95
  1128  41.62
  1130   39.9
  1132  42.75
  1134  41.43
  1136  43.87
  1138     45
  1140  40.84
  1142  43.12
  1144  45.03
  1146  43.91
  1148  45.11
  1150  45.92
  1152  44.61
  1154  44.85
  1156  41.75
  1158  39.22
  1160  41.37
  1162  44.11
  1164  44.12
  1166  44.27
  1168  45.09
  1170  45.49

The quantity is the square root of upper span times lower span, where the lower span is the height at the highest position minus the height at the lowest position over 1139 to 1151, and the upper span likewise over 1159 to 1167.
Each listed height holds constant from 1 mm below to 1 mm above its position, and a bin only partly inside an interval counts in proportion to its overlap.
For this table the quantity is 3.8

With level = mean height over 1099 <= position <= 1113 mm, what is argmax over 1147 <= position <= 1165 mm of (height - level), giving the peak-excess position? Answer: 1150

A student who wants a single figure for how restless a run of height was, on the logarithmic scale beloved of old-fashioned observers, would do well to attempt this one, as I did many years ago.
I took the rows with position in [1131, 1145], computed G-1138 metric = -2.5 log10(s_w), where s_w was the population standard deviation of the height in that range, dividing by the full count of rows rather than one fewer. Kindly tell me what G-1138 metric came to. -0.4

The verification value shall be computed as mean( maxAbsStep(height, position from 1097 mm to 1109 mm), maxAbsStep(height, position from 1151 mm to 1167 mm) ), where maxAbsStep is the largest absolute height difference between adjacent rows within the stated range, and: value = 2.3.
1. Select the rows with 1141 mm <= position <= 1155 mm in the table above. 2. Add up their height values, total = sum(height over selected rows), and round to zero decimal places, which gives 313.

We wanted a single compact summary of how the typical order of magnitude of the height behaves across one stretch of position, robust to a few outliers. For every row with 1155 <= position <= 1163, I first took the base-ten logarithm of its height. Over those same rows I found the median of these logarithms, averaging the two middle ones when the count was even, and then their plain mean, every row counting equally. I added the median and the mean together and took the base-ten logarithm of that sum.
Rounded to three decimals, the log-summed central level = 0.510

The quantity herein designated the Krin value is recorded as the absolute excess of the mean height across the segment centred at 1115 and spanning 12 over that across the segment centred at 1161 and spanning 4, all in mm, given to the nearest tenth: 0.7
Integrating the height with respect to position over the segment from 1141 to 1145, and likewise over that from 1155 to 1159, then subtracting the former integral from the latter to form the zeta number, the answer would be -14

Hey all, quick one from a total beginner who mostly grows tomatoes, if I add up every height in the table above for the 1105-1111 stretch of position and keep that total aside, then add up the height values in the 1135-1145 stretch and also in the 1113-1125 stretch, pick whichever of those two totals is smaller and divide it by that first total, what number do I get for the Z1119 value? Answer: 1.7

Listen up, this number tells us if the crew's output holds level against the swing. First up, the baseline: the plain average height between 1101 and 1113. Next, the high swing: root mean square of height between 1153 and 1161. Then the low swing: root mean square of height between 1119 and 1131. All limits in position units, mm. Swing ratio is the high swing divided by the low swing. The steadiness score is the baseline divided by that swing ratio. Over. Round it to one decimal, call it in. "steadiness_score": 43.0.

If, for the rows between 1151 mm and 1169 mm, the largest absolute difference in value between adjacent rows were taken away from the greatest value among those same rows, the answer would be 42.0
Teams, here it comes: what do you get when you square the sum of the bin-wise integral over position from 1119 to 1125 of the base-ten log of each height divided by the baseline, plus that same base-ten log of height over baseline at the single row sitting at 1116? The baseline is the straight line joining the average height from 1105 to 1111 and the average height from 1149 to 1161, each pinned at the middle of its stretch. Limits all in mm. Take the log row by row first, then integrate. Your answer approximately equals 0.011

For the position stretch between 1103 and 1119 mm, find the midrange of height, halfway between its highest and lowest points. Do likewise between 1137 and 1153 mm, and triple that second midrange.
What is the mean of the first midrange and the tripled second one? 86.9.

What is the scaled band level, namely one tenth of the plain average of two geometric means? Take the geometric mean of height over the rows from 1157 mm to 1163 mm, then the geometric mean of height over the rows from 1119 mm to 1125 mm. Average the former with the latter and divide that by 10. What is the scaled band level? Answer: 4.16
